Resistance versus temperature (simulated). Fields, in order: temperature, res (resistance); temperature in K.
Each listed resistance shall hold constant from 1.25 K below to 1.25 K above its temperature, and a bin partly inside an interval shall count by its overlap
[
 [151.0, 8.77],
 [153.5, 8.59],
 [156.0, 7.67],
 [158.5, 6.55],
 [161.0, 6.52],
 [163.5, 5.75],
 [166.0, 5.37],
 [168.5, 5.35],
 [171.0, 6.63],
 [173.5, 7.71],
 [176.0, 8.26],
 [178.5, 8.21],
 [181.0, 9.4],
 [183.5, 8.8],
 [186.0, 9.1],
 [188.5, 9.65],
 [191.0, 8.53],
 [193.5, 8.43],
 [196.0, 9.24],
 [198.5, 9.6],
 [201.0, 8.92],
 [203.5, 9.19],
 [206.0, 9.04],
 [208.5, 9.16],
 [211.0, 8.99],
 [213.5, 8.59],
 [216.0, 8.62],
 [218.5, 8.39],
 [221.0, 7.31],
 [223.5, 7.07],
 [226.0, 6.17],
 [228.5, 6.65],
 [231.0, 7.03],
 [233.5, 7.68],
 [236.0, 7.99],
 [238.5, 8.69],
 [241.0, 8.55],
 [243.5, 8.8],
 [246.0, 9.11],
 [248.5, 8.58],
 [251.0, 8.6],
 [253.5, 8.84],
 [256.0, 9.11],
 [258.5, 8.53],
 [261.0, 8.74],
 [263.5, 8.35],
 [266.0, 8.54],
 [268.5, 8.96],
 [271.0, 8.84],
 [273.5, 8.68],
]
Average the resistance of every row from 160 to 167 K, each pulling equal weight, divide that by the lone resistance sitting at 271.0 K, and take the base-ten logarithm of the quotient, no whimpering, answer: -0.18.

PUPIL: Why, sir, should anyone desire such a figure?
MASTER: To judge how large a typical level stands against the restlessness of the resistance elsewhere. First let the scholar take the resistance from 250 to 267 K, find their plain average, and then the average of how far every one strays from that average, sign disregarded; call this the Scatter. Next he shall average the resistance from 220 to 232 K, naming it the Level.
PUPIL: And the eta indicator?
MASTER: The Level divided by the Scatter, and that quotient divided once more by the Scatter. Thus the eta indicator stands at 186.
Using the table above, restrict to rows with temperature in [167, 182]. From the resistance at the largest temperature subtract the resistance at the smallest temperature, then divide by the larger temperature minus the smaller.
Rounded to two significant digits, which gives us 0.32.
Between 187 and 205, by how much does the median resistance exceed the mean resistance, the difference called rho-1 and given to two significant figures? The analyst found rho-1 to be 0.11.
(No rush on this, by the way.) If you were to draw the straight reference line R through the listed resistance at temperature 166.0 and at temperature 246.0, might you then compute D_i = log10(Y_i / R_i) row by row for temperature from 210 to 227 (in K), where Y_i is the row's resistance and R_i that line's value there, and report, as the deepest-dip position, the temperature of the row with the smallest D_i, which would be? 226.0 K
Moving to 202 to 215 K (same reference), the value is 213.5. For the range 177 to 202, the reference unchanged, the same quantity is 193.5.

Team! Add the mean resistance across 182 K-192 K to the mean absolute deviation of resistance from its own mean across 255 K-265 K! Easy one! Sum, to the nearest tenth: 9.3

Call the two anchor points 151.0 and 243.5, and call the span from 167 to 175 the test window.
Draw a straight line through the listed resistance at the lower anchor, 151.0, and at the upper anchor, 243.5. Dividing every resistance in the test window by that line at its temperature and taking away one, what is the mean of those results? -0.25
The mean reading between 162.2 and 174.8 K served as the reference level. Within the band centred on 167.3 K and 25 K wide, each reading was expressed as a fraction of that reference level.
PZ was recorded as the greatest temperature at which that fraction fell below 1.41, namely 178.5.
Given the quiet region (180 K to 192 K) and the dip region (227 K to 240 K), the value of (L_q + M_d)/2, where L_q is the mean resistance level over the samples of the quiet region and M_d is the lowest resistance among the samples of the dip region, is 7.9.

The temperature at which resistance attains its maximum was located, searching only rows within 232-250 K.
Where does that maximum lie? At 246.0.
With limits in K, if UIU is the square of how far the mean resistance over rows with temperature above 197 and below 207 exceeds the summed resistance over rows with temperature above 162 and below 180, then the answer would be 1451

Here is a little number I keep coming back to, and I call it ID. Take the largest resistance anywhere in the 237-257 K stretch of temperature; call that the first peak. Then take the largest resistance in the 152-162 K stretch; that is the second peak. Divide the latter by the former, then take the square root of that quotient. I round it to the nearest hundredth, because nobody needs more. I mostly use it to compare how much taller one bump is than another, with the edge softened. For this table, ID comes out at 0.97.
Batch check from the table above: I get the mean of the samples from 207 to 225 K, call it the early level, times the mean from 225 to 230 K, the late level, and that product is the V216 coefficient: 53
